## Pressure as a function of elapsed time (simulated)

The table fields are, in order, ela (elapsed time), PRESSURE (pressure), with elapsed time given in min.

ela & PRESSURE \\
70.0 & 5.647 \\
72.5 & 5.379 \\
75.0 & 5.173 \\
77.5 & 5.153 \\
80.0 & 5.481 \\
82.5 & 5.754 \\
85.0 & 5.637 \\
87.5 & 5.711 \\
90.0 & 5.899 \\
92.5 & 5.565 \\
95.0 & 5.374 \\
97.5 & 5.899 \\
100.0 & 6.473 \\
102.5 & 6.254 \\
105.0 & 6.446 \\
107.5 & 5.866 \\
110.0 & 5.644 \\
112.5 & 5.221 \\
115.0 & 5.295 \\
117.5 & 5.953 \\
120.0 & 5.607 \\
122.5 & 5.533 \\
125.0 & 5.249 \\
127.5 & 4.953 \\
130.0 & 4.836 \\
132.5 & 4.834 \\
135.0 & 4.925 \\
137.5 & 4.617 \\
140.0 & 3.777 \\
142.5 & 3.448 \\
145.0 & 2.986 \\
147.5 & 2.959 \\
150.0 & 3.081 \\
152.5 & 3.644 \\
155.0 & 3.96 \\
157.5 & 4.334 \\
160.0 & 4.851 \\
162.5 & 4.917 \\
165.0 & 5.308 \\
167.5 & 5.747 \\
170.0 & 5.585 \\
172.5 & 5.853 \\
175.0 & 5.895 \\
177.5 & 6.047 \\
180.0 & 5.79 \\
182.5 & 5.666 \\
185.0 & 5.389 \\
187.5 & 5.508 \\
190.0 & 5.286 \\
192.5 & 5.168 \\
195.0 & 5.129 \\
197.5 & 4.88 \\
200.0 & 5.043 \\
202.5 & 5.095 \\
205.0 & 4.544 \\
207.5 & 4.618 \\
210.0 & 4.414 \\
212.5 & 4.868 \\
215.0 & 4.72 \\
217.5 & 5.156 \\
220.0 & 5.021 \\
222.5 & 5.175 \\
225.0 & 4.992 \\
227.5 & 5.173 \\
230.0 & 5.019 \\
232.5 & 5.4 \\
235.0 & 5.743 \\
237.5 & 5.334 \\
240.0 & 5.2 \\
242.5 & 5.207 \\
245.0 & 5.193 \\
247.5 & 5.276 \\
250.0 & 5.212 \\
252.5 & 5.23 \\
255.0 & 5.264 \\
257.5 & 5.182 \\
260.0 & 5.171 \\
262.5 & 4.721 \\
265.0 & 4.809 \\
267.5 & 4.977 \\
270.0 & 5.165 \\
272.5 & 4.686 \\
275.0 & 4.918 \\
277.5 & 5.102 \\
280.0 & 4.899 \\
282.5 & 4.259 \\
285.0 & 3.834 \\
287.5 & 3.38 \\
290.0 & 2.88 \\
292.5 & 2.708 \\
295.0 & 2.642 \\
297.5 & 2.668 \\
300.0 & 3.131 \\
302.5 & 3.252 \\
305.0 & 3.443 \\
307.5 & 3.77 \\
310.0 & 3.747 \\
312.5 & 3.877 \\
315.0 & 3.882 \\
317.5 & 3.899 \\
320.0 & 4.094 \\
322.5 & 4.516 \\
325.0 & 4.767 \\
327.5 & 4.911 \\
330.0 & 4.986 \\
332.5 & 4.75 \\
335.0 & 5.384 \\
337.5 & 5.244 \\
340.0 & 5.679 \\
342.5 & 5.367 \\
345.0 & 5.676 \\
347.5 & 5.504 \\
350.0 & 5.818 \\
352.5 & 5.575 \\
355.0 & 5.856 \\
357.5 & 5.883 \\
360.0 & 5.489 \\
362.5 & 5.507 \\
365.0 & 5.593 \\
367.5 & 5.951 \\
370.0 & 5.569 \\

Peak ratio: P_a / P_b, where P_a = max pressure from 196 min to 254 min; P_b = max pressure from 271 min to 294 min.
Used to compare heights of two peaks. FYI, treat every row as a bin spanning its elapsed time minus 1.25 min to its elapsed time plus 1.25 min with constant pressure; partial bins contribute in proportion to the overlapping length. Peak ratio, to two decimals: 1.13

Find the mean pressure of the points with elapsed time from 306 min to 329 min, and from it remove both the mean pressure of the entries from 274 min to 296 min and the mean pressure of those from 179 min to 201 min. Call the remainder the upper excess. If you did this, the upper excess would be -5.0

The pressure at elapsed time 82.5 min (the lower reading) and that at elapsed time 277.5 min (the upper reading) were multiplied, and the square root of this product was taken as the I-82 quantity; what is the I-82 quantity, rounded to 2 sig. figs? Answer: 5.4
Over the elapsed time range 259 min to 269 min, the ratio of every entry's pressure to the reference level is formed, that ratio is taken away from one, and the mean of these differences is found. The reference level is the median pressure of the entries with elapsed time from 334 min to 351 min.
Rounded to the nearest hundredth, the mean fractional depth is 0.11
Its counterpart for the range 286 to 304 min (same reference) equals 0.46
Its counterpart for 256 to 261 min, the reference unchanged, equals 0.06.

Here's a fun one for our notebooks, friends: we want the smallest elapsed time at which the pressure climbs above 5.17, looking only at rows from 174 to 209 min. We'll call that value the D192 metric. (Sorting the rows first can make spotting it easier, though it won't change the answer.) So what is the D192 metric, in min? 175.0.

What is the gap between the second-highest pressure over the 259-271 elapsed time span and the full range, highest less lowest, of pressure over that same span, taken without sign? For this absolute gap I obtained 4.7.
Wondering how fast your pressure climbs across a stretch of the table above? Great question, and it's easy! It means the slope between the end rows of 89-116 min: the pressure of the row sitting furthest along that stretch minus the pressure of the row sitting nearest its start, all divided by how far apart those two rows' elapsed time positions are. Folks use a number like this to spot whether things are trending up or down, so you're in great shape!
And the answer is -0.024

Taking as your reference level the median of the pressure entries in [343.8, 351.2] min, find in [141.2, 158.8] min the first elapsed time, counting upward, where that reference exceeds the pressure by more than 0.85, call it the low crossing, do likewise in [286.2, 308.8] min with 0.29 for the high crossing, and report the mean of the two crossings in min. 215.0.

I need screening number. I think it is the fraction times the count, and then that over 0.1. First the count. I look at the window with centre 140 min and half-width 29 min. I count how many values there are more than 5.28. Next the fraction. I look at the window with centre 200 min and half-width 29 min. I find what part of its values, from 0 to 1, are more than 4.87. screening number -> 47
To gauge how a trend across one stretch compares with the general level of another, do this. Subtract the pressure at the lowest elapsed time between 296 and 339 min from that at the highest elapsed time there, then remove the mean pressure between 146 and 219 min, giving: -2.4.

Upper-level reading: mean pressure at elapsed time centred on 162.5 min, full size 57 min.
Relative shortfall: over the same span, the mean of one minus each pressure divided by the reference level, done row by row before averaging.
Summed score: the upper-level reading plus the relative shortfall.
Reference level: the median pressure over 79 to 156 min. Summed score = 4.88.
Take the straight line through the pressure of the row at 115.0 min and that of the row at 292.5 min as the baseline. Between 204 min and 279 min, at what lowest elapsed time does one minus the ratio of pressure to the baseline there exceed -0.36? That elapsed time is 205.0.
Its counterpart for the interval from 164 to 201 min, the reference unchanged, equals 165.0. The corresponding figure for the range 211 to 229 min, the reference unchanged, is 212.5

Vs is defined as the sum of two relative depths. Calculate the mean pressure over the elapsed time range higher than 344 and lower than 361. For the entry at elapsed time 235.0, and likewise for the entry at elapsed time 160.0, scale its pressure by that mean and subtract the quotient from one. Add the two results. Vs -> 0.14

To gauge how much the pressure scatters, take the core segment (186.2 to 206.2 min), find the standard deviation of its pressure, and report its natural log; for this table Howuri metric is -1.3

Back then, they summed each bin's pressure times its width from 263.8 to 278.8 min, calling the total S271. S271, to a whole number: 74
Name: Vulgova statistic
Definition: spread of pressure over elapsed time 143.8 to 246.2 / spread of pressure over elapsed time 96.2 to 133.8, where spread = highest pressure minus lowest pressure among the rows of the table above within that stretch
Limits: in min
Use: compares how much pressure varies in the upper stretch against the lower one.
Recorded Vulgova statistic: 1.9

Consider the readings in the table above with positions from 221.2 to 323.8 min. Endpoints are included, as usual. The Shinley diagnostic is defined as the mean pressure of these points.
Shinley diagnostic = 4.46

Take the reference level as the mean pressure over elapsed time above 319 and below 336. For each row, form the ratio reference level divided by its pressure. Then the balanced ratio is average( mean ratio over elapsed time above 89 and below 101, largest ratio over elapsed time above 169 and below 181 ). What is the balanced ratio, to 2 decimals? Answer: 0.84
